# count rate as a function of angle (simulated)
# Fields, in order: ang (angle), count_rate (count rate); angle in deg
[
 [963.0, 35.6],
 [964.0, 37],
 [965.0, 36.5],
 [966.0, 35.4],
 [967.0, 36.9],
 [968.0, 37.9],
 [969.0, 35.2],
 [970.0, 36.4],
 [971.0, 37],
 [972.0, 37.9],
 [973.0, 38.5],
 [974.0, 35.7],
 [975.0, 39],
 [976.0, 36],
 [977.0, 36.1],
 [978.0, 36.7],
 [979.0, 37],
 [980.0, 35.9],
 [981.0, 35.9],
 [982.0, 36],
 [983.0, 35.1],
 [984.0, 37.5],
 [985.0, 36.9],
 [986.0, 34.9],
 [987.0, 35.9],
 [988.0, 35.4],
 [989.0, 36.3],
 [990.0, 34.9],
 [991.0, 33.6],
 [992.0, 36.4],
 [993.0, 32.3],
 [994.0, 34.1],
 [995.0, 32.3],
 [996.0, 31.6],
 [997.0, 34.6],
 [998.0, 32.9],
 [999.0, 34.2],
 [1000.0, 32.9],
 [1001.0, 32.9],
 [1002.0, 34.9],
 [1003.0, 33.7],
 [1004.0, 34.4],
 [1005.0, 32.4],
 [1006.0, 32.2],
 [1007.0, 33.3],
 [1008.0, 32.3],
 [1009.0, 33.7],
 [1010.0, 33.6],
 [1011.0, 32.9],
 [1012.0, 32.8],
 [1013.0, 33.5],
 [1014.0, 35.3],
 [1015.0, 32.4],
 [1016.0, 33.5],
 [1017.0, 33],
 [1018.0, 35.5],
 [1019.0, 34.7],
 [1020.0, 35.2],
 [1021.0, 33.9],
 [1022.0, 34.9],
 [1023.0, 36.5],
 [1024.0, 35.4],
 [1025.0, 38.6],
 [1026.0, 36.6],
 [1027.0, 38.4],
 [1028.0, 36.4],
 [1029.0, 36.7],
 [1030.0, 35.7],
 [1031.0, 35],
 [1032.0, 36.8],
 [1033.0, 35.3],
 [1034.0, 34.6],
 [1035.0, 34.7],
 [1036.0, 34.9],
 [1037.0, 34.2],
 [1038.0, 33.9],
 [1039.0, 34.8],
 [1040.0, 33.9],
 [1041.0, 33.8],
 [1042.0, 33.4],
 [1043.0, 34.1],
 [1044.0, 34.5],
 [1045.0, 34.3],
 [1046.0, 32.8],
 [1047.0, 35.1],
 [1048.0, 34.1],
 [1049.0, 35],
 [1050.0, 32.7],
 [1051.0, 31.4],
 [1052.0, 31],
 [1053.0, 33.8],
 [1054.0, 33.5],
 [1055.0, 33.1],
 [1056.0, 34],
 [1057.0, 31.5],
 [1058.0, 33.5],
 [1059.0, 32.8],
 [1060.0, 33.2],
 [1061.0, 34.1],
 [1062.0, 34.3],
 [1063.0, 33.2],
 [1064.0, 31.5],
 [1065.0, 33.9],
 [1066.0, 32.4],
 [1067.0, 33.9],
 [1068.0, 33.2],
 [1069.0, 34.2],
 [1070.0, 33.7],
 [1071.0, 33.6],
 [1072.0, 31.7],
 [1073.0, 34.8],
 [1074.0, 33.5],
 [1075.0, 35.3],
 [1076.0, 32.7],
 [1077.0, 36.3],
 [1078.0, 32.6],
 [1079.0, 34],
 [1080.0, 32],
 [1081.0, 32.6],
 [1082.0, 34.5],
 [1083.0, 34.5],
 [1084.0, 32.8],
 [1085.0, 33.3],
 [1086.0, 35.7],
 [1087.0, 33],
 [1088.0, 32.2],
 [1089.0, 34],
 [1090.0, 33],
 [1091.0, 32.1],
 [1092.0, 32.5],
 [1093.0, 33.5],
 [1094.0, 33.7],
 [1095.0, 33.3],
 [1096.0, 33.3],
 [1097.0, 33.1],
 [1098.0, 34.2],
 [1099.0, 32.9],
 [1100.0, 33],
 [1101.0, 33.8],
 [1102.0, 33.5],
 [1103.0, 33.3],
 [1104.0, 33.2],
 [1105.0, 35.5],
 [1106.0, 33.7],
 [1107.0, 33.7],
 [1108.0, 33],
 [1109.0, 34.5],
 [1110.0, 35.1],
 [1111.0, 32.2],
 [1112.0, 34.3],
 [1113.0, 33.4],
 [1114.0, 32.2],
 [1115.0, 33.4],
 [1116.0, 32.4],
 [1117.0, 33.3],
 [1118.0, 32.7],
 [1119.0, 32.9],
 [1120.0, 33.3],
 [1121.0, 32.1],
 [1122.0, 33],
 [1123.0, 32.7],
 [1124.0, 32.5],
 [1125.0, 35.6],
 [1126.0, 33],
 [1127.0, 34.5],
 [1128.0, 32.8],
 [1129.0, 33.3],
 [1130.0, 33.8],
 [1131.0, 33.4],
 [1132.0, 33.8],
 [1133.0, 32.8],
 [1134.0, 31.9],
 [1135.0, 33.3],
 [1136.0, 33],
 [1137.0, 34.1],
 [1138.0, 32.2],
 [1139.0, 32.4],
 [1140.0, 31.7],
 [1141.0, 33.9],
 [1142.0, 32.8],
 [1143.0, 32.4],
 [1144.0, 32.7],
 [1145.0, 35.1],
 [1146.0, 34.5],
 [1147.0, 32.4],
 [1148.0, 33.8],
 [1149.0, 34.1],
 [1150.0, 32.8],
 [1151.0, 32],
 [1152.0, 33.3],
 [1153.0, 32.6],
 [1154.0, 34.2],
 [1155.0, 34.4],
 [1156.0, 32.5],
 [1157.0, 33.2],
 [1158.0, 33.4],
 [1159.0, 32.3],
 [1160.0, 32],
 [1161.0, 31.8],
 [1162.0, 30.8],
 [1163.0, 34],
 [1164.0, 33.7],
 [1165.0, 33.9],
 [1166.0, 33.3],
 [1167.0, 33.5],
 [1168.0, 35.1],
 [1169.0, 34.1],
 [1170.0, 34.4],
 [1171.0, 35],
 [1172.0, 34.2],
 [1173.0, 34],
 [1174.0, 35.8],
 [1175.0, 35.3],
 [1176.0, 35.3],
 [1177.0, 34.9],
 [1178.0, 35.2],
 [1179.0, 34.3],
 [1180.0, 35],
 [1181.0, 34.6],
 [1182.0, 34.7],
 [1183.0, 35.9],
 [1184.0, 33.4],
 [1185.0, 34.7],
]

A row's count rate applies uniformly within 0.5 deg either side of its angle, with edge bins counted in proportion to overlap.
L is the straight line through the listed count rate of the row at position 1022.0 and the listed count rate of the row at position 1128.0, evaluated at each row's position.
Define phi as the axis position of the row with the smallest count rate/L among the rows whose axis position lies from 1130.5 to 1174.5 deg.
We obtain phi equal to 1162.0 deg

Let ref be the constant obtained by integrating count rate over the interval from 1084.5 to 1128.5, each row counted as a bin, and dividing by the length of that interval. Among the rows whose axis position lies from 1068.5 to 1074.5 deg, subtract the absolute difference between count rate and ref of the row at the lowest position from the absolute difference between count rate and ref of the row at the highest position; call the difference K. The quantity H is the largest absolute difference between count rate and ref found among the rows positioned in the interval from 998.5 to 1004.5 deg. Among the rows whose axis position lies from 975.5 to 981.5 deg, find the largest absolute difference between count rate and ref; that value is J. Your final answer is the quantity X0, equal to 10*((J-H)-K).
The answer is 28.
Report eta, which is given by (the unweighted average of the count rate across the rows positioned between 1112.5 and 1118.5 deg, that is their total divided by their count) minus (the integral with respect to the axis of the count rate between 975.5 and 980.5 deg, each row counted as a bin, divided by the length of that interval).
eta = -3.4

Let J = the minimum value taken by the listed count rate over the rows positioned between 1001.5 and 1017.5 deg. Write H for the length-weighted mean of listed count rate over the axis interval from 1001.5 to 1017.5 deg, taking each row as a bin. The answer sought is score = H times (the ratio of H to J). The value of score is 34.6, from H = 33.4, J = 32.2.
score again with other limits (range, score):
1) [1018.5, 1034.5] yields 38.1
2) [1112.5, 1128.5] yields 34.2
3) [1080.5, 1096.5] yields 34.7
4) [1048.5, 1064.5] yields 35.2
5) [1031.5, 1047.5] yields 36.2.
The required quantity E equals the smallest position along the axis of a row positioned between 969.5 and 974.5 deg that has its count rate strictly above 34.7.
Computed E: 970.0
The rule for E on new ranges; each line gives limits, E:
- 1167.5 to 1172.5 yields 1168.0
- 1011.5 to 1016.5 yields 1014.0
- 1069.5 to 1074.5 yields 1073.0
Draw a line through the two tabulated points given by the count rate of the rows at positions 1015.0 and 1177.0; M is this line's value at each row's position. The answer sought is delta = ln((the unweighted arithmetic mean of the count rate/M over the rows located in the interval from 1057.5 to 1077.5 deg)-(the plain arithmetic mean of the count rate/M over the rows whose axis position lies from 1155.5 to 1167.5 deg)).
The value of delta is -2.76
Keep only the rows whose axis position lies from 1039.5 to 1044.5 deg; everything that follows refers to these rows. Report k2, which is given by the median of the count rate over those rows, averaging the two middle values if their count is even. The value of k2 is 33.9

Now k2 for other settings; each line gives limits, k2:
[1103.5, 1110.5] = 33.7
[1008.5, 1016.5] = 33.5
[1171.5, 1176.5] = 35.3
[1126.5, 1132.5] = 33.6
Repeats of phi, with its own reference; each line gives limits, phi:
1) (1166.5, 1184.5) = 1167.0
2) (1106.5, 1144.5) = 1111.0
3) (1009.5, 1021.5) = 1015.0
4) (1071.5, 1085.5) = 1072.0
